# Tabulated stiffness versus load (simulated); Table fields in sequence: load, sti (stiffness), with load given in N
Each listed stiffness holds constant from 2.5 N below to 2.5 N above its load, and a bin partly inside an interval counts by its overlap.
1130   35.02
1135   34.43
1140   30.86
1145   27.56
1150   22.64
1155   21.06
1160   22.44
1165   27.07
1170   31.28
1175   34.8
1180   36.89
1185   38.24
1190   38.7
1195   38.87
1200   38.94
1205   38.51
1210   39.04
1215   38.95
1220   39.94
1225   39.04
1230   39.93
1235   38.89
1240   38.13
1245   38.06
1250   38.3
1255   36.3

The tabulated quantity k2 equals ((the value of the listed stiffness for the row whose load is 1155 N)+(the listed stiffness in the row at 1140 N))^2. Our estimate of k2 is 2696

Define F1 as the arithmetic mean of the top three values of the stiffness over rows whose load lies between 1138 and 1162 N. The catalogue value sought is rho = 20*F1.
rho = 540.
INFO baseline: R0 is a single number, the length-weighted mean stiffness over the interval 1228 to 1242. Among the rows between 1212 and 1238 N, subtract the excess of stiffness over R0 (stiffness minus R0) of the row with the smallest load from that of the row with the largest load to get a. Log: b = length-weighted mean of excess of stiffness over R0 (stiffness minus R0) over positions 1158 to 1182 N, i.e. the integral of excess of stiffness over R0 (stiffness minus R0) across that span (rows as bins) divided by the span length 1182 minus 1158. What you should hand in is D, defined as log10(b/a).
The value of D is 2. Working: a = 0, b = -8.4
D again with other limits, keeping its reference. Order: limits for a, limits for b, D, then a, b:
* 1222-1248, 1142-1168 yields 1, -1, -14.6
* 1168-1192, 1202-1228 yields -2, 7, 0.1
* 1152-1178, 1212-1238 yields -2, 14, 0.3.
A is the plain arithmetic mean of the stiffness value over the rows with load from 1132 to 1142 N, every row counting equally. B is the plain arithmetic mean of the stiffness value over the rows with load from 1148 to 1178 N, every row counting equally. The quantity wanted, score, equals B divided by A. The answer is 0.81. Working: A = 33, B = 26.5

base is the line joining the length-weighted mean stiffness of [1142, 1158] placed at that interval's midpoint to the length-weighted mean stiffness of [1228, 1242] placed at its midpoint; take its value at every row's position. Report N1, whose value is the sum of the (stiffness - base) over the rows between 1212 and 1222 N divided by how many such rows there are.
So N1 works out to 4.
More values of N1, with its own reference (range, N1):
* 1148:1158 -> -3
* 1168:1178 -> 5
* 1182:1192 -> 8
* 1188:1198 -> 7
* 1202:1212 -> 5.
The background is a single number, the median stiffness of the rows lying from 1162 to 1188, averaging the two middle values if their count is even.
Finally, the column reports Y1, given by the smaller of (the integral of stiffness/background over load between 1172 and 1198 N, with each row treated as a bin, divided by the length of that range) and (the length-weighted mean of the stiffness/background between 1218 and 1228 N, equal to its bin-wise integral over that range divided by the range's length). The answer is 1.07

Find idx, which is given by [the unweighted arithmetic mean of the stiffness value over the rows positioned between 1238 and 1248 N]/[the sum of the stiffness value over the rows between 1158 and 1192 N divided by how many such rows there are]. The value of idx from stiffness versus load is 1.16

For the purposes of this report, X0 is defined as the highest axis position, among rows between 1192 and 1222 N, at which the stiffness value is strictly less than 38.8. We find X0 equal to 1205 N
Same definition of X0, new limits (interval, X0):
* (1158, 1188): 1185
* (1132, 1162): 1160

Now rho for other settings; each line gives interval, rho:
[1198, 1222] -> 786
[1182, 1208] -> 777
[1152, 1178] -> 621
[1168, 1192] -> 759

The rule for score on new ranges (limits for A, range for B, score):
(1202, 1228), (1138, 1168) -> 0.65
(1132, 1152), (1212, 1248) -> 1.35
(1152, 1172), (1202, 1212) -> 1.52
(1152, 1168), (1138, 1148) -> 1.24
